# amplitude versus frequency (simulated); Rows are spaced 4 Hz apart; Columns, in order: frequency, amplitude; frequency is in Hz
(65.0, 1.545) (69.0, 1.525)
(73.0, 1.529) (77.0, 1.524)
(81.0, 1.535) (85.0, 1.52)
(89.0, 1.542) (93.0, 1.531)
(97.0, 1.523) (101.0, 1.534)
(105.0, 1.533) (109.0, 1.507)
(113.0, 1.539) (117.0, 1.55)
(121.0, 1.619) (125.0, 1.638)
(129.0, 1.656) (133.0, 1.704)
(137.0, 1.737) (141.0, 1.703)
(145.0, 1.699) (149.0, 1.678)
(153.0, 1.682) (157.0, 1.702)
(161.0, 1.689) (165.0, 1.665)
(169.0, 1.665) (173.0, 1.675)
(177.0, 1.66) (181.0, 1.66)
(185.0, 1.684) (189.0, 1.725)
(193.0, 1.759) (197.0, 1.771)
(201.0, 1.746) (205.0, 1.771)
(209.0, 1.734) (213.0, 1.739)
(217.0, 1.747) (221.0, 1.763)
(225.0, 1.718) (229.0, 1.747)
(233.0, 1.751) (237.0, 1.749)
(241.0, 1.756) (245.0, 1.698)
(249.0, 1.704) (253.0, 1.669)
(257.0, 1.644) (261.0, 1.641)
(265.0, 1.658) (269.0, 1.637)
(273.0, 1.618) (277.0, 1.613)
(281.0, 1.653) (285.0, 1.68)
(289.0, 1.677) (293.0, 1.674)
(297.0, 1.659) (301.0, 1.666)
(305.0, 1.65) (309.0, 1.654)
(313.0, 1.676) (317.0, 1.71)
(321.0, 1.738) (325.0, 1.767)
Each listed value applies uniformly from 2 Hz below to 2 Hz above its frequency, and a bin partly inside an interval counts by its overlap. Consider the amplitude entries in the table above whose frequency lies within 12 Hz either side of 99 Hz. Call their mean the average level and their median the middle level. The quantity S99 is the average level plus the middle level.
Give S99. 3.06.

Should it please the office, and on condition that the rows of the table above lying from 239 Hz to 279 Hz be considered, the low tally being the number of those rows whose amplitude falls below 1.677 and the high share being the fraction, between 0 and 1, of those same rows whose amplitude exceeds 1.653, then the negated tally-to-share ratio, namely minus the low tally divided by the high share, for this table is -14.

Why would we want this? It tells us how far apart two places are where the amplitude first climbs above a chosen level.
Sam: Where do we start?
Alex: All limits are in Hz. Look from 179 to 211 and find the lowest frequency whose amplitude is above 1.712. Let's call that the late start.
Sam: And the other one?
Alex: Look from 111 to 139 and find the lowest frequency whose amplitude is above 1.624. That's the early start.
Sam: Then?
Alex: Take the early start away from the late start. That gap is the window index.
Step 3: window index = 64 Hz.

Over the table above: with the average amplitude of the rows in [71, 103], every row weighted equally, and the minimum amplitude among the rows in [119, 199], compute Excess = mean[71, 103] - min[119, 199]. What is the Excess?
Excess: -0.09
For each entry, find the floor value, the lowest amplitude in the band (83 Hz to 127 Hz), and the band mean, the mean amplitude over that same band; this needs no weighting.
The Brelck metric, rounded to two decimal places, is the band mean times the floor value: 2.33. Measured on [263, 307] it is 2.67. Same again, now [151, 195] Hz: 2.80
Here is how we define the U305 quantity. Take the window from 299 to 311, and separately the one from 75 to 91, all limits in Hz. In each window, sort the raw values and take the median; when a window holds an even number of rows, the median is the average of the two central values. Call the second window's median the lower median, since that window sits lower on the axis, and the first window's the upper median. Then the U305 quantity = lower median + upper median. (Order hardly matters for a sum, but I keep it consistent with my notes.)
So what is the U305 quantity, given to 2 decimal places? 3.18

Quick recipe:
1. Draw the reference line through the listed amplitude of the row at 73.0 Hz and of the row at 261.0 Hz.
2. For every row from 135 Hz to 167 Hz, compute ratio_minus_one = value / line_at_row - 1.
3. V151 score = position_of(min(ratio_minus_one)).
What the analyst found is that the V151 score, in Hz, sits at 165.0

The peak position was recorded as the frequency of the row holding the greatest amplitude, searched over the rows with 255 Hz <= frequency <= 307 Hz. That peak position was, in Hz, 285.0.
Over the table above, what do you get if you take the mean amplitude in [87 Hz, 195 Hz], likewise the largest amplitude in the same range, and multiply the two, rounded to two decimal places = 2.88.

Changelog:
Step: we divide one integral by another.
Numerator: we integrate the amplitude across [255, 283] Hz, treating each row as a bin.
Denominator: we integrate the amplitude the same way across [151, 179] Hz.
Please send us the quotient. 0.98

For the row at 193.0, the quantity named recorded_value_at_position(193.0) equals 1.759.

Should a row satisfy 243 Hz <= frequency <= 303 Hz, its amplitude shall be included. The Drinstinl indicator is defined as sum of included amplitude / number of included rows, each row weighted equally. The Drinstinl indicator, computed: 1.66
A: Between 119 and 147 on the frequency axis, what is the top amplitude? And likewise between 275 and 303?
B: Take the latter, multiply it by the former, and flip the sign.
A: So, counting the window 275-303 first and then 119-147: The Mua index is -2.92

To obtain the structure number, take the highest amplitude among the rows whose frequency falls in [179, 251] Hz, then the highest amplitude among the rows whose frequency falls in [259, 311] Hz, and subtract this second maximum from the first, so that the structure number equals 0.091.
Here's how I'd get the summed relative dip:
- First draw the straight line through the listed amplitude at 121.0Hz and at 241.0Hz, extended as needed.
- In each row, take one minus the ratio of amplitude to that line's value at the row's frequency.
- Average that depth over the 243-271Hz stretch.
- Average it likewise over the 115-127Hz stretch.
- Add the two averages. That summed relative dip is 0.072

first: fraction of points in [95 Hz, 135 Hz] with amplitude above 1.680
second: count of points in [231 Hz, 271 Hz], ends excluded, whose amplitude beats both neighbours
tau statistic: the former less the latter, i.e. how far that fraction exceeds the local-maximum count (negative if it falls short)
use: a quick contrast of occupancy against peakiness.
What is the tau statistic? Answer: -2.9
